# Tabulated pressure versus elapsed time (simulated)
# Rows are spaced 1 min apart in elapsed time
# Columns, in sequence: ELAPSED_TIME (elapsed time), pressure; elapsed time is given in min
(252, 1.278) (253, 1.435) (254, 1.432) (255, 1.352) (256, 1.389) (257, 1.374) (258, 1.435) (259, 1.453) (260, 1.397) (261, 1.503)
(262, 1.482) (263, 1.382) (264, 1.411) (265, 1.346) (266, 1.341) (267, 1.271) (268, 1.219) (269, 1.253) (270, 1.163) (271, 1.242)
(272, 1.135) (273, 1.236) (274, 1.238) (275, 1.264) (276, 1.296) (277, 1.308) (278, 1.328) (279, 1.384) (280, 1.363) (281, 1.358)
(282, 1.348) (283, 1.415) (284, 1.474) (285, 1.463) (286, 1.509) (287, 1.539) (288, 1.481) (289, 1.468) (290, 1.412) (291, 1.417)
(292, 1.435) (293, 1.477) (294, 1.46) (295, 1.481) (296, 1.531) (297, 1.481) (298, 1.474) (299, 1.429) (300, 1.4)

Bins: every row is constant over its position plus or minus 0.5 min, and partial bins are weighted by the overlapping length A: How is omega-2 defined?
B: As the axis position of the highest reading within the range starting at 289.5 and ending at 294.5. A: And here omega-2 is 293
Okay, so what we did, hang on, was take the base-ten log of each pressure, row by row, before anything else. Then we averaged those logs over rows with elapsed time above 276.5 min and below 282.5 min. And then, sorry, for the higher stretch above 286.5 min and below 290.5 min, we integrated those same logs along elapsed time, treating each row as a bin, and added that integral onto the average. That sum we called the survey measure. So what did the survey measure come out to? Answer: 0.80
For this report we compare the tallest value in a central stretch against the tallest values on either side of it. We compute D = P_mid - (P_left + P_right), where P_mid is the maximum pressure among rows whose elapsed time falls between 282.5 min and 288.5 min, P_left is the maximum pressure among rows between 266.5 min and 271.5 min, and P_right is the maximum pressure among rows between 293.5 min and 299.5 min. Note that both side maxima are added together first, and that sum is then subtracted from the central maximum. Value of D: -1.26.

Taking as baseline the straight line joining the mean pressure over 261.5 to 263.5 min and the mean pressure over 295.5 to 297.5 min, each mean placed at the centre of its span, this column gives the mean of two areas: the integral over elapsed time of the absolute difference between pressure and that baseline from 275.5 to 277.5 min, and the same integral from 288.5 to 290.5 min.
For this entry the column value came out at 0.21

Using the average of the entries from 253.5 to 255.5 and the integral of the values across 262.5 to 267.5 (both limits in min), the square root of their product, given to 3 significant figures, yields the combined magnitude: 3.07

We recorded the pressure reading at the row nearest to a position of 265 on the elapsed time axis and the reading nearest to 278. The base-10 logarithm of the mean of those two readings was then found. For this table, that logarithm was 0.1261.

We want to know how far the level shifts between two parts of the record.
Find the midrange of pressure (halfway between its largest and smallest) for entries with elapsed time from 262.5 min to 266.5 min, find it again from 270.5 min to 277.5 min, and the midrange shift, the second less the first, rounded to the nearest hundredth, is -0.15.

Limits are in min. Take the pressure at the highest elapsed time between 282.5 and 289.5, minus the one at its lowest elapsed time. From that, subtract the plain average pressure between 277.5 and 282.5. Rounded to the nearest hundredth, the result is -1.30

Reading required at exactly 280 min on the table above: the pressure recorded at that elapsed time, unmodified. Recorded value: 1.363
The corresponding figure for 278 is 1.328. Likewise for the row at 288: 1.481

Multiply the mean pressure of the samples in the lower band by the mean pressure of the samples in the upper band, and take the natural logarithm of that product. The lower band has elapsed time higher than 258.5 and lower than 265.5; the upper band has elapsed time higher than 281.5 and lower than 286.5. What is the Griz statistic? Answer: 0.72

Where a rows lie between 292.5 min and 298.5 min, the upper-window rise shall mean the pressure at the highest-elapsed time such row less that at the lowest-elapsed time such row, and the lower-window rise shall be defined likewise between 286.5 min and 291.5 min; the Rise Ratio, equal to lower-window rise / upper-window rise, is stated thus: 40.7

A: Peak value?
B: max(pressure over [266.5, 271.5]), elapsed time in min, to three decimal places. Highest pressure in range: 1.271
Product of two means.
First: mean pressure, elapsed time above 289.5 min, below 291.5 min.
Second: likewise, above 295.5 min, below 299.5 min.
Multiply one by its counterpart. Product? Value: 2.09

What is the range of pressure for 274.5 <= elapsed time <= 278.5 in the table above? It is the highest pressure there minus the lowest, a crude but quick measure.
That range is 0.064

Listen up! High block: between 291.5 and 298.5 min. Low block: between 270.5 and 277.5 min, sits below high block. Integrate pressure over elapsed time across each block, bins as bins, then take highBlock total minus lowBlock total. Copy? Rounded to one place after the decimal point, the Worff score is 1.6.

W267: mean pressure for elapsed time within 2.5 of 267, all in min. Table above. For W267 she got 1.29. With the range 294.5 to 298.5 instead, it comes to 1.49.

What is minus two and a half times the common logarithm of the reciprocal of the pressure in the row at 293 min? 0.42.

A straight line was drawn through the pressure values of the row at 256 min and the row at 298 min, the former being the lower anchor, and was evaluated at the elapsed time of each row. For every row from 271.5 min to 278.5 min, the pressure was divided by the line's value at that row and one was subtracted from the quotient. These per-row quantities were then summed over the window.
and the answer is -0.83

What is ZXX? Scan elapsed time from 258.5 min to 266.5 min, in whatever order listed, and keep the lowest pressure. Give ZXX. 1.341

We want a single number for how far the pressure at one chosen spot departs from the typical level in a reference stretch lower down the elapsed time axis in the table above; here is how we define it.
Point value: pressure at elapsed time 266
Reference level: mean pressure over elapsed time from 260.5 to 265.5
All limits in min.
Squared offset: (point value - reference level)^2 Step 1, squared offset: 0.007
